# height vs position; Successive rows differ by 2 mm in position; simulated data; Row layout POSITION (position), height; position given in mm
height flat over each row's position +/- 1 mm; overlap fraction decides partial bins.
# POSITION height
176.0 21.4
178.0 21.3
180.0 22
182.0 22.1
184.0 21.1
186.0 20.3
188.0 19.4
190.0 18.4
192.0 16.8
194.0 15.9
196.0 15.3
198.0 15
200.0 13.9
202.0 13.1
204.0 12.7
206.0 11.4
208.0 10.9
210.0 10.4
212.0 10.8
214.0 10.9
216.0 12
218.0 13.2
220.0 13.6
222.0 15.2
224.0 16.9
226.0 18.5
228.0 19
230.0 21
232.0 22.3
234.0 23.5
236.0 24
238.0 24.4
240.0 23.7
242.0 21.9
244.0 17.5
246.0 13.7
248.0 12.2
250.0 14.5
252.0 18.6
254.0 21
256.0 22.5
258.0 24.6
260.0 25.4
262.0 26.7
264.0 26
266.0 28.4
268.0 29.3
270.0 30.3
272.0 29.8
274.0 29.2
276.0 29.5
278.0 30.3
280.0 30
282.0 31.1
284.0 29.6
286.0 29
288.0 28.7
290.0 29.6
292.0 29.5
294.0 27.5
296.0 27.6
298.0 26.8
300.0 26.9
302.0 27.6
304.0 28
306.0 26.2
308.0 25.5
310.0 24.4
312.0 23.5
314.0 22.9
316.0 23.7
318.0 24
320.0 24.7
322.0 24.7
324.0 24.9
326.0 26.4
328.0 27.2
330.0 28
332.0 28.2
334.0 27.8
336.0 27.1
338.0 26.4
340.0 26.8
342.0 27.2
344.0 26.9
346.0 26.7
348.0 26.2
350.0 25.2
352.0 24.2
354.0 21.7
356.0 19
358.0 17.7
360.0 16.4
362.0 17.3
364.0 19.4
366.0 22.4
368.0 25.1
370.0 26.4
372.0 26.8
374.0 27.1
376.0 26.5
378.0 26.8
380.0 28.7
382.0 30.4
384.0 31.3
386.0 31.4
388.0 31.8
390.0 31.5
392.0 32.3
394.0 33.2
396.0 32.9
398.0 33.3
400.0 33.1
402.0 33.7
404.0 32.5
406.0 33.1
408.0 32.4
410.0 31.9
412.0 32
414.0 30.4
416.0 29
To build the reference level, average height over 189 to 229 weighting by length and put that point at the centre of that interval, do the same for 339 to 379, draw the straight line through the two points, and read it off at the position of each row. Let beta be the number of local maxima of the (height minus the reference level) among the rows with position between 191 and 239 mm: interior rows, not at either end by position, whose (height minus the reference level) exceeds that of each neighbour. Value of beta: 1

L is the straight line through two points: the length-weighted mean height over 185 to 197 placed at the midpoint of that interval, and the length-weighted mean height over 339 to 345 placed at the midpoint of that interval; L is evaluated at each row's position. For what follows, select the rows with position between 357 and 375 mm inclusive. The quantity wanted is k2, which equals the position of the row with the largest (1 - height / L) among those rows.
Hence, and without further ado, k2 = 360.0 mm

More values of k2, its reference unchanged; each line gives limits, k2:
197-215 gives 210.0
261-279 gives 264.0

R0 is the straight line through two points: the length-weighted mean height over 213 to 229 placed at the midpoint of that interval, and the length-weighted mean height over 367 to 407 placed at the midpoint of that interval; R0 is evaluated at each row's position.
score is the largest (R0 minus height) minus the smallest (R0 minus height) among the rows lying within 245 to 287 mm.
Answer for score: 16.0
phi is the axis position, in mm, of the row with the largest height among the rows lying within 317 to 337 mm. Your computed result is 332.0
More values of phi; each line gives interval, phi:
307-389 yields 388.0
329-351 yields 332.0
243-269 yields 268.0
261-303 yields 282.0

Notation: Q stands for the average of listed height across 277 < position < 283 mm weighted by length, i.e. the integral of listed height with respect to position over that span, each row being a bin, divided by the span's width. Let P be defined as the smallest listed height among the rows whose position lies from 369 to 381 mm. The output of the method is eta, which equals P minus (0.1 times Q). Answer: 23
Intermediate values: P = 26.4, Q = 30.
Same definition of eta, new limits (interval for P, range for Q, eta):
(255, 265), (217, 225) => 21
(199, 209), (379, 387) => 8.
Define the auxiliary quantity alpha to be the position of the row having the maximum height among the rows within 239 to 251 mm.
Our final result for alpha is 240.0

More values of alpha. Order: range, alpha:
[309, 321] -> 320.0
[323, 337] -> 332.0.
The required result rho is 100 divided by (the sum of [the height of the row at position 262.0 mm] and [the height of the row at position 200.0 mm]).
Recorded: 2.5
